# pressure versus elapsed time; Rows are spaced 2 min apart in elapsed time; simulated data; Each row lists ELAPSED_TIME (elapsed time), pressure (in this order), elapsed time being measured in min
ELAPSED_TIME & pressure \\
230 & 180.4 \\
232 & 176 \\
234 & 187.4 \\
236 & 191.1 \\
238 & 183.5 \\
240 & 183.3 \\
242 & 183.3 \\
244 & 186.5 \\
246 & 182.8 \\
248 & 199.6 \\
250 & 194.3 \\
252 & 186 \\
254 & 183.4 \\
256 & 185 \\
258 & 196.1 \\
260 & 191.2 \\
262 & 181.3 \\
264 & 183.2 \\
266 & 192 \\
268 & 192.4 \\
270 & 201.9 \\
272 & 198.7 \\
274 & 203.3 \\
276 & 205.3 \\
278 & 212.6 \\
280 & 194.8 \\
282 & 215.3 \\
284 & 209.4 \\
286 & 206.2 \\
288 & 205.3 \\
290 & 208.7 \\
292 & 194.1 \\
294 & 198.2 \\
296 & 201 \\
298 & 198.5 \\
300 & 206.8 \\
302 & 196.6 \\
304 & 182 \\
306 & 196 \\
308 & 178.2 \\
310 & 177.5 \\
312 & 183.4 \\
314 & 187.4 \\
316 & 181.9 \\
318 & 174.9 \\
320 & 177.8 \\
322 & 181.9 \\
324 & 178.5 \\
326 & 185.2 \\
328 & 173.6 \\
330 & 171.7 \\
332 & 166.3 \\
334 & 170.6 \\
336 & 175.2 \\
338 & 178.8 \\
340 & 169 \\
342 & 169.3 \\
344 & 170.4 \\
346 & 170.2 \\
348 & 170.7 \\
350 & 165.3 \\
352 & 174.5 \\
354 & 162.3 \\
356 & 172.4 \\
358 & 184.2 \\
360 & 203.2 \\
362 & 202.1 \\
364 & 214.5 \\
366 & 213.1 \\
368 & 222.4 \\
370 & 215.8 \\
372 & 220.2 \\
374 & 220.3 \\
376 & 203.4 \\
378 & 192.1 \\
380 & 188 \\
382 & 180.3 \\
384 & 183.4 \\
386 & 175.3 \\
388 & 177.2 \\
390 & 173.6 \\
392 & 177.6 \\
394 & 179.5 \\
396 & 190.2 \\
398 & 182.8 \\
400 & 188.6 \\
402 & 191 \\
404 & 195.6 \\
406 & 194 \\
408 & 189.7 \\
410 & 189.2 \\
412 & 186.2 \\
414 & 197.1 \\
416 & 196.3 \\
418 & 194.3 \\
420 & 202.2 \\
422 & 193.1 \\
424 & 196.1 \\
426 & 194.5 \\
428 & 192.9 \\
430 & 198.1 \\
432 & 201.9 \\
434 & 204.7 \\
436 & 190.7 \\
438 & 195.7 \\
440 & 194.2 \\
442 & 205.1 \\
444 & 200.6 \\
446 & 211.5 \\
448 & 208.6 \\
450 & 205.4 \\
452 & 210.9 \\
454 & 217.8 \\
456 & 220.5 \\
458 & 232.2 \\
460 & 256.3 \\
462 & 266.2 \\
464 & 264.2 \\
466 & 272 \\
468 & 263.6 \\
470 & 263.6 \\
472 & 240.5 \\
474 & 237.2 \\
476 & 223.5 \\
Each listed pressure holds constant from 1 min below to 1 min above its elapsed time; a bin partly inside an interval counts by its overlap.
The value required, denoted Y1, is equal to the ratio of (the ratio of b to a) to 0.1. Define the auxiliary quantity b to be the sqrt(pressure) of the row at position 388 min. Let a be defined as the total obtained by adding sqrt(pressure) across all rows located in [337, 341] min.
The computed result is 5.05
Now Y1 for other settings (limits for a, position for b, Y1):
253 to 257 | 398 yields 4.98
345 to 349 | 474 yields 5.90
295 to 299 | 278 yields 5.16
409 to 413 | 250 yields 5.09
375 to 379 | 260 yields 4.92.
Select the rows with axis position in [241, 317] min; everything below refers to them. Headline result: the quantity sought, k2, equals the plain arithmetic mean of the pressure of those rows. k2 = 194.2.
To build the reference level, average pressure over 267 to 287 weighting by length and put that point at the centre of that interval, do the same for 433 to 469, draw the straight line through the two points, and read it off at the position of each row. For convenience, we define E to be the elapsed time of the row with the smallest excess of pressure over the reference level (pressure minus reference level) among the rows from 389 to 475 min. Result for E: 390 min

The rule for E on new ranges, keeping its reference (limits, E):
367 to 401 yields 390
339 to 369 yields 354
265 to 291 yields 266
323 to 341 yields 332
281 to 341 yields 332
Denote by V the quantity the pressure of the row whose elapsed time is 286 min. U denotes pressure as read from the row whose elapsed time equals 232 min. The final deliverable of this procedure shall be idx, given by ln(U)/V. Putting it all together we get 0.0251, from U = 176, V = 206.2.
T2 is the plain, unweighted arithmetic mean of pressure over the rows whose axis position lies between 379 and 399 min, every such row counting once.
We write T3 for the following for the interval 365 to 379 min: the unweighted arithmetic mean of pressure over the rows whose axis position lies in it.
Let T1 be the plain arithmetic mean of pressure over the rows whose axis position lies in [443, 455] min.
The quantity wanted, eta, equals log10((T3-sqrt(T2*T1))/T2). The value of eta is -1.0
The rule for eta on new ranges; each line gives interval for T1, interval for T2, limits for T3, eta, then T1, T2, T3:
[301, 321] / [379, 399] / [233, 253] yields -1.5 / 184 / 181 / 188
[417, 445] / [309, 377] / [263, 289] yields -1.2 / 197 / 185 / 202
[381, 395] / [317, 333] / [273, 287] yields -0.8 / 178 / 176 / 207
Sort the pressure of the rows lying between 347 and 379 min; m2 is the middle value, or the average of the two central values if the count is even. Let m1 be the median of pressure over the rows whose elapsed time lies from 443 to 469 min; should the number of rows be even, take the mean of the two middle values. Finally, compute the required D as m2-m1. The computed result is -18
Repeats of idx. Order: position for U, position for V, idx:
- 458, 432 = 0.0270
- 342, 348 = 0.0301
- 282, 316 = 0.0295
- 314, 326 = 0.0283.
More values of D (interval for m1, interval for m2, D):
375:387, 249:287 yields 9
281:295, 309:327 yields -24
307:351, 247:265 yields 11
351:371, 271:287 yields 3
